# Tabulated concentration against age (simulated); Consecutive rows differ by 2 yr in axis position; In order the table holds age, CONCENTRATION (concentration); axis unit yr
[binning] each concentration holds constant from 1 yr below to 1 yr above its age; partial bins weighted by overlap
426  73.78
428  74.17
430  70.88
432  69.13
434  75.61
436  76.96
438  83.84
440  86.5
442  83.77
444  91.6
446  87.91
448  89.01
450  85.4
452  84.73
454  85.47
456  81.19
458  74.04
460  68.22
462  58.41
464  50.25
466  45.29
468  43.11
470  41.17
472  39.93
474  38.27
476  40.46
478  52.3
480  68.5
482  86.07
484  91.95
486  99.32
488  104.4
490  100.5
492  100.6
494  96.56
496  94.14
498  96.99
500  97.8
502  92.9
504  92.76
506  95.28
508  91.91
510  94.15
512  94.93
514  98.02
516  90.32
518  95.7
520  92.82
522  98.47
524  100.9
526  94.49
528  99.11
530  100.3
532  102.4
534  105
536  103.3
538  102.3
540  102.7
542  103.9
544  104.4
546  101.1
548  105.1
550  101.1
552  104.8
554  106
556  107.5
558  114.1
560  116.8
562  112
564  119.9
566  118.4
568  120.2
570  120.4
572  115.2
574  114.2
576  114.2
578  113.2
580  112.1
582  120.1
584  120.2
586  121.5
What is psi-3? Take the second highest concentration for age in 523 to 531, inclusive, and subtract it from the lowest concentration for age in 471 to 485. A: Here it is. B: -62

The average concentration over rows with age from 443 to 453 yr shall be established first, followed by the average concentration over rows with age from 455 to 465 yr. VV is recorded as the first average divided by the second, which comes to 1.3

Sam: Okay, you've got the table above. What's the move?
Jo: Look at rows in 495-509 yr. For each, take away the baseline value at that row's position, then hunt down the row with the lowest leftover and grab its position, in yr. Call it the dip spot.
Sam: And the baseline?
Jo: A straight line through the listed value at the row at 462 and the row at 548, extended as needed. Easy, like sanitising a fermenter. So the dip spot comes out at 508 yr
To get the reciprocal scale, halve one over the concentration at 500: 0.0051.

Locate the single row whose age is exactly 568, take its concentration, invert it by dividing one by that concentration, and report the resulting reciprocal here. 0.008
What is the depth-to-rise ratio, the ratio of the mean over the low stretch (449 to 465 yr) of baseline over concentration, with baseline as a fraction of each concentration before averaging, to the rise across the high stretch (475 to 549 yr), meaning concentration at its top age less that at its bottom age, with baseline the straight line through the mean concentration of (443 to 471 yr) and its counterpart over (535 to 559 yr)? 0.015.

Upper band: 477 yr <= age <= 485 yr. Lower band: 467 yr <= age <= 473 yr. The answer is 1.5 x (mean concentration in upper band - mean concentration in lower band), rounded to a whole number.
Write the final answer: 50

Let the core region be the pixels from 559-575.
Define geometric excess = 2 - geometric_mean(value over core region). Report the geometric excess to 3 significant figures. -115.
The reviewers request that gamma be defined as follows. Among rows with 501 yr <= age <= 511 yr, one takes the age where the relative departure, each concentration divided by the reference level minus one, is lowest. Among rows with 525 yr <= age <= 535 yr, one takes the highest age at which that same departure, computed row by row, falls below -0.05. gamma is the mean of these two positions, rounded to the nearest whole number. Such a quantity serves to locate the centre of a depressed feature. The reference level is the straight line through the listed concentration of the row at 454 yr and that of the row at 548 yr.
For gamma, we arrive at 517 yr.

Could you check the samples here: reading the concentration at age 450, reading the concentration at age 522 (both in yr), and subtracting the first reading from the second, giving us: 13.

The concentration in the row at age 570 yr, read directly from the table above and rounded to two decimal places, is 120.40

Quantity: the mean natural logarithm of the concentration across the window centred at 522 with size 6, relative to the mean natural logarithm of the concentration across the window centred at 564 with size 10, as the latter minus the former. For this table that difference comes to 0.188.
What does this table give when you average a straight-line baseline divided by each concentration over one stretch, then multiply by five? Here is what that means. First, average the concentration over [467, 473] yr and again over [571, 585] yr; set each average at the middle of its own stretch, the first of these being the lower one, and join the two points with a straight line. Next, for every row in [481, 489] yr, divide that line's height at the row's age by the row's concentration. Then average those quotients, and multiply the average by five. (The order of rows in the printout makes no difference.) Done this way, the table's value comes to 2.7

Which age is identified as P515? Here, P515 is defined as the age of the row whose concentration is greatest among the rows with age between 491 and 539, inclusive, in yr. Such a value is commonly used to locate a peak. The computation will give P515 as 534 yr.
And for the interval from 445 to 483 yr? 448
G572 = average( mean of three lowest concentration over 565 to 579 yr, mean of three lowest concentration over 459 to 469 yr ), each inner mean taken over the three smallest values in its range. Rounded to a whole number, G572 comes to 80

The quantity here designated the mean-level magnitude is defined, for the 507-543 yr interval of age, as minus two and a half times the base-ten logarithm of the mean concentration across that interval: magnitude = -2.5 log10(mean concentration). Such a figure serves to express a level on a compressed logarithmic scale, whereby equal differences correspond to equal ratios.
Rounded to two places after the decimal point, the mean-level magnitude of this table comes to -4.98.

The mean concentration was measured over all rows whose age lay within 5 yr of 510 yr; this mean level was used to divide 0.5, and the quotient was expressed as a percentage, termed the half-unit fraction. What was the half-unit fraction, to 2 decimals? 0.53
